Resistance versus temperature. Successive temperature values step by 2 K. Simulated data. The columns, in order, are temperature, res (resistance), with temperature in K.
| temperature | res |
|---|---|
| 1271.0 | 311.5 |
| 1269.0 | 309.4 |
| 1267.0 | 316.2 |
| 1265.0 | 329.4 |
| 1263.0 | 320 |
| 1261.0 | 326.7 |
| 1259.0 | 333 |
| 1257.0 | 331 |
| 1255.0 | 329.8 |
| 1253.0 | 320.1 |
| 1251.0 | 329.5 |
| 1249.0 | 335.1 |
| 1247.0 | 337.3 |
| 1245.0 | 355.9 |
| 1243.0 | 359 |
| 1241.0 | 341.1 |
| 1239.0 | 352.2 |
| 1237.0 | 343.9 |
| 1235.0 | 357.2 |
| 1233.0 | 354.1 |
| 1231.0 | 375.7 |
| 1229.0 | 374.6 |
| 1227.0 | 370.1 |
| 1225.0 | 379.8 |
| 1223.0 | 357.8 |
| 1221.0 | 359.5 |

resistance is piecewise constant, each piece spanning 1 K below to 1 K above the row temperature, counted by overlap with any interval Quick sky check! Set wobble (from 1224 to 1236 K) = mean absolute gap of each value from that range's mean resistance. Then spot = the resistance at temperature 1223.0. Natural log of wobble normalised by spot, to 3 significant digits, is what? -3.73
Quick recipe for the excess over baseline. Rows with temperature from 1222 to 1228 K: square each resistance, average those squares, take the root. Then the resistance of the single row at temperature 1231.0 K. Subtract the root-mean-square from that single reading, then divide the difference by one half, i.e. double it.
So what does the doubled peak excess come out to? 13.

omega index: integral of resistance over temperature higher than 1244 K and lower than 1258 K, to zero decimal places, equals 4677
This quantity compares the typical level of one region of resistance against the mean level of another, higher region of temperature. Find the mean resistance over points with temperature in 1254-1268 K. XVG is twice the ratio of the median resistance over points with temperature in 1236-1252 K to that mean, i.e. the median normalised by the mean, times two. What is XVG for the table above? 2.10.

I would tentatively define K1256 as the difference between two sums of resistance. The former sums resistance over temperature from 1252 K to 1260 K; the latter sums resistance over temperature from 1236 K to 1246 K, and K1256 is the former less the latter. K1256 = -438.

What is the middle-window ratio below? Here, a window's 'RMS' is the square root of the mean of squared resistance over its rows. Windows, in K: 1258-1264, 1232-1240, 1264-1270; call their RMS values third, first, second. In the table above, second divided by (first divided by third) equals 296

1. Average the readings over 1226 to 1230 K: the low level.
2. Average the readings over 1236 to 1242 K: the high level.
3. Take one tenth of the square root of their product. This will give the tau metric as 35.9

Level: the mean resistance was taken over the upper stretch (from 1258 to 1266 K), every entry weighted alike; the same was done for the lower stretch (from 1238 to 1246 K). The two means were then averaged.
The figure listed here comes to 340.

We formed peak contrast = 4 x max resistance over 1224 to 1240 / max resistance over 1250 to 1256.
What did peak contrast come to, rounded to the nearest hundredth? 4.61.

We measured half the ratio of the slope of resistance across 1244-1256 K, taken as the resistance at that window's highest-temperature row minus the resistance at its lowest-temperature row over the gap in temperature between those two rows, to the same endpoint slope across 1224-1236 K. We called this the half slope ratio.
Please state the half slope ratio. 0.577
